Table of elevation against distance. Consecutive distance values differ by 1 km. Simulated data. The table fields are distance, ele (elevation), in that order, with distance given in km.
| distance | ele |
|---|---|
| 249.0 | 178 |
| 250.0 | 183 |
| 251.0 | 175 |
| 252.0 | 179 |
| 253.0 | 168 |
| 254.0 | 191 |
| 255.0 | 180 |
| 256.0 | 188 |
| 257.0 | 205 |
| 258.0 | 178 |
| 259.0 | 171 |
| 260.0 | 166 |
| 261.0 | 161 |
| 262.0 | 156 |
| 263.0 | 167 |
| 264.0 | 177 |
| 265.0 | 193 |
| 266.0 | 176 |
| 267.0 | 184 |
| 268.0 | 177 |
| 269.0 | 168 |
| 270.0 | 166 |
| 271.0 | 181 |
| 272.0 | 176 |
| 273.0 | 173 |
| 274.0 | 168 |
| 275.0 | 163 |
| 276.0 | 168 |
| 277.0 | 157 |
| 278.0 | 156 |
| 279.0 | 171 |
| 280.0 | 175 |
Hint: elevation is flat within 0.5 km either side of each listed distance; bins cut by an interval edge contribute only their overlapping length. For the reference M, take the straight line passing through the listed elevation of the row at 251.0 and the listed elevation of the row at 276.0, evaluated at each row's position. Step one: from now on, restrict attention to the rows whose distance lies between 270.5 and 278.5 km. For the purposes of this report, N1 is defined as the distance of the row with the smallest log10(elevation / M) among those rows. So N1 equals 278.0 km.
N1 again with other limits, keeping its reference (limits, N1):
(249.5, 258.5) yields 253.0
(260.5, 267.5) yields 262.0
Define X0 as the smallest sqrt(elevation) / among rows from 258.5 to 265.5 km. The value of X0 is 12.5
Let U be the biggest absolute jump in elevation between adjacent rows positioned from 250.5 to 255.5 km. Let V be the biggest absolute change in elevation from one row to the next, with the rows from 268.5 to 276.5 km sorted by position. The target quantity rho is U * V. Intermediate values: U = 23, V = 15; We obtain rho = 345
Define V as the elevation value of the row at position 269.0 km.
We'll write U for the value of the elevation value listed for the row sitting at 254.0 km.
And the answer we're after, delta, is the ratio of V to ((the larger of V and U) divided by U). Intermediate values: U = 191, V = 168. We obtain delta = 168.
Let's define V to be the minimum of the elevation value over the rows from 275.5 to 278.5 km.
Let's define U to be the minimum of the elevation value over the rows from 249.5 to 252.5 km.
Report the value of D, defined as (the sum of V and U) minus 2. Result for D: 329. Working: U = 175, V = 156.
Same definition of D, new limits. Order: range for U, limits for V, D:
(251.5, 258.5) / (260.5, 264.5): 322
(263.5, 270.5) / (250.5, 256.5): 332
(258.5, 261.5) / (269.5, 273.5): 325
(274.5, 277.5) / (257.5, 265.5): 311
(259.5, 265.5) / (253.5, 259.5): 325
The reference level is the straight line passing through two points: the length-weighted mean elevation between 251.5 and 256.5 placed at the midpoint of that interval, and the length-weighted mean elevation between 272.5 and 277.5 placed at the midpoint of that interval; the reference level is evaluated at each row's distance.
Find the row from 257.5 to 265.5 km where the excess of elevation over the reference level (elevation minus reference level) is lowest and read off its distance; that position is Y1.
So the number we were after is 262.0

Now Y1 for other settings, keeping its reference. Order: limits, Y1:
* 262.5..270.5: 263.0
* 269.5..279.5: 278.0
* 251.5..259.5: 253.0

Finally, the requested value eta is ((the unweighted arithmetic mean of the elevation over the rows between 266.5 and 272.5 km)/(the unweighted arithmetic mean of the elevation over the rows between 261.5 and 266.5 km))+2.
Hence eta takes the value 3.01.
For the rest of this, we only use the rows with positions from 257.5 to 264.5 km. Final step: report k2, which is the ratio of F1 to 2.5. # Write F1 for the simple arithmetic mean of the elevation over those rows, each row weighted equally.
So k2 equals 67.2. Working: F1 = 168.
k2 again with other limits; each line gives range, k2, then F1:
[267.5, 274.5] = 69.1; 173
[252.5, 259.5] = 73.2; 183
